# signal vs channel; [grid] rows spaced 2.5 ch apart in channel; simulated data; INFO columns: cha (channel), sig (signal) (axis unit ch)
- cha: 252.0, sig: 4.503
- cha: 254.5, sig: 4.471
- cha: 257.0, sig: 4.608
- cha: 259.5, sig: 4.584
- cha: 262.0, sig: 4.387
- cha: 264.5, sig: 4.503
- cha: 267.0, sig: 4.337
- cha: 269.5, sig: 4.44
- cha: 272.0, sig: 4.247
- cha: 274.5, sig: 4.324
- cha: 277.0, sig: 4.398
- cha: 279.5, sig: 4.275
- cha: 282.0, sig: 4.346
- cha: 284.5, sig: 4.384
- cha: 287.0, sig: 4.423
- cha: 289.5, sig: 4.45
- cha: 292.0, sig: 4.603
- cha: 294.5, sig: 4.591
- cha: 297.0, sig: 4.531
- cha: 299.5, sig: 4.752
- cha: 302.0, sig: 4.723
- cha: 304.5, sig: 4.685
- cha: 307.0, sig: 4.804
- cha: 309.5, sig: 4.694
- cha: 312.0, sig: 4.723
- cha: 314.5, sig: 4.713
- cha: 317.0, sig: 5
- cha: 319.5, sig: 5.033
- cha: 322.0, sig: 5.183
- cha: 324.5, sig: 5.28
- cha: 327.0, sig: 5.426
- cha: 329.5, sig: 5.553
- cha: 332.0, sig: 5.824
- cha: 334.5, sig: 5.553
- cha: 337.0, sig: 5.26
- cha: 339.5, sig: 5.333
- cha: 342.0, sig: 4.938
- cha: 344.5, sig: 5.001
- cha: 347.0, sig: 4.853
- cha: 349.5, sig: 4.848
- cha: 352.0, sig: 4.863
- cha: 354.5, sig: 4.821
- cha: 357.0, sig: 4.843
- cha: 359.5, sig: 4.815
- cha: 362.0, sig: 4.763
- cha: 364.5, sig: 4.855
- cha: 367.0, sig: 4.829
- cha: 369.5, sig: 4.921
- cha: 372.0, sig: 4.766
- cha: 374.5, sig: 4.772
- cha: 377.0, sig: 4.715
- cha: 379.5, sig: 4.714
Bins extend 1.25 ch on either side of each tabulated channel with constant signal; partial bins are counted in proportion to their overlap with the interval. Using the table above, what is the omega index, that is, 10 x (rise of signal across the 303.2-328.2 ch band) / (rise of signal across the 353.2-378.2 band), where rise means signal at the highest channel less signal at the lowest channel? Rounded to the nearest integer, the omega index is -70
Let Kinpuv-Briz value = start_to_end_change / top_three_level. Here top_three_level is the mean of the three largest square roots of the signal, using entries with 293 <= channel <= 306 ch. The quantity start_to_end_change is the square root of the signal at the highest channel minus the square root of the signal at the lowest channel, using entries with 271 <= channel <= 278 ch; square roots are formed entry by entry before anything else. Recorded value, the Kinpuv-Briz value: 0.017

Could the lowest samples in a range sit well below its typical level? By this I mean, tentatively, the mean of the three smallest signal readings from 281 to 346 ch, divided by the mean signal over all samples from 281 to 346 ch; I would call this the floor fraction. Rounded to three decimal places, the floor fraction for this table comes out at 0.892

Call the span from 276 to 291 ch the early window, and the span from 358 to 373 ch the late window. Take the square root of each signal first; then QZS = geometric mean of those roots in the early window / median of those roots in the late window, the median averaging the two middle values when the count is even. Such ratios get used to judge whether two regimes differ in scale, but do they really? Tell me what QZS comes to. 0.95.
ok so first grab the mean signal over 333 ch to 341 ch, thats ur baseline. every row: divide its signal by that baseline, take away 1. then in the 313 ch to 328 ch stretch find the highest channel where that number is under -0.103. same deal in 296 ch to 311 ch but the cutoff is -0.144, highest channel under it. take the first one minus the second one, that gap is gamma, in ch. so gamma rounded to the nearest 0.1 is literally 17.5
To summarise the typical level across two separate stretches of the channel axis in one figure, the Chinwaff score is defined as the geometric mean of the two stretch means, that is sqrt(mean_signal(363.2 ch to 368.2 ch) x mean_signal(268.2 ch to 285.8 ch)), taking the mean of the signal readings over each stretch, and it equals 4.59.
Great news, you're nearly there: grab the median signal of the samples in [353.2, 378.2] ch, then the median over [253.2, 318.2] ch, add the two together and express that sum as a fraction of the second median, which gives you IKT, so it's 2.07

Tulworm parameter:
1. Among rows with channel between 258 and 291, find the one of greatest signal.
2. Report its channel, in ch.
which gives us 259.5 ch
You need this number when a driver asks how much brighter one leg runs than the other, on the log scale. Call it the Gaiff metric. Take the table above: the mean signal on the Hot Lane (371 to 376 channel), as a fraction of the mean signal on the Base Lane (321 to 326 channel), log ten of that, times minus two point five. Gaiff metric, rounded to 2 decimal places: 0.10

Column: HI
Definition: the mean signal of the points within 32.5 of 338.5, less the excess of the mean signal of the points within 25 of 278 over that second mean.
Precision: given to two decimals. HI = 5.59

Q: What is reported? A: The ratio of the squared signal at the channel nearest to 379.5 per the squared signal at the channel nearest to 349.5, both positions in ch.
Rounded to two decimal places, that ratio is 0.95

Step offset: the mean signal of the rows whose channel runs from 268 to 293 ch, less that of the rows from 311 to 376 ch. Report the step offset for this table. -0.64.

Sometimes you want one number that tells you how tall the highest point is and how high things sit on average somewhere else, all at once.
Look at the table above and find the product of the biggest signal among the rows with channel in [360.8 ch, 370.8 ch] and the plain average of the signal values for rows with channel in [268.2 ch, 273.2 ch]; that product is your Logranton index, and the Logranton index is 21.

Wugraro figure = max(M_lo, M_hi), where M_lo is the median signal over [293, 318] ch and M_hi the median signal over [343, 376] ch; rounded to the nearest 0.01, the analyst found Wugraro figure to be 4.84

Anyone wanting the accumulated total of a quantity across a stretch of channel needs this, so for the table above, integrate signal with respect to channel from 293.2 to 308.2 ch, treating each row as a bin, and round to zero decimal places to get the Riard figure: 70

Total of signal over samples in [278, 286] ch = 13.0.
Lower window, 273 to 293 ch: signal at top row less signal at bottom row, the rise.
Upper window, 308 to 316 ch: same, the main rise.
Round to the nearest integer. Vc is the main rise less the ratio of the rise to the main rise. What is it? -15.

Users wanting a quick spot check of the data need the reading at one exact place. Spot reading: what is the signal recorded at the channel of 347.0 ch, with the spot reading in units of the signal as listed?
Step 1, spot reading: 4.853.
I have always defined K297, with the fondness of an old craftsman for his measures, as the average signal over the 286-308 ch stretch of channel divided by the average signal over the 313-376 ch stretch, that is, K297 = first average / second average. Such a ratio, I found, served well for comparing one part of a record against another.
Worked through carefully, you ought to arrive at 0.92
